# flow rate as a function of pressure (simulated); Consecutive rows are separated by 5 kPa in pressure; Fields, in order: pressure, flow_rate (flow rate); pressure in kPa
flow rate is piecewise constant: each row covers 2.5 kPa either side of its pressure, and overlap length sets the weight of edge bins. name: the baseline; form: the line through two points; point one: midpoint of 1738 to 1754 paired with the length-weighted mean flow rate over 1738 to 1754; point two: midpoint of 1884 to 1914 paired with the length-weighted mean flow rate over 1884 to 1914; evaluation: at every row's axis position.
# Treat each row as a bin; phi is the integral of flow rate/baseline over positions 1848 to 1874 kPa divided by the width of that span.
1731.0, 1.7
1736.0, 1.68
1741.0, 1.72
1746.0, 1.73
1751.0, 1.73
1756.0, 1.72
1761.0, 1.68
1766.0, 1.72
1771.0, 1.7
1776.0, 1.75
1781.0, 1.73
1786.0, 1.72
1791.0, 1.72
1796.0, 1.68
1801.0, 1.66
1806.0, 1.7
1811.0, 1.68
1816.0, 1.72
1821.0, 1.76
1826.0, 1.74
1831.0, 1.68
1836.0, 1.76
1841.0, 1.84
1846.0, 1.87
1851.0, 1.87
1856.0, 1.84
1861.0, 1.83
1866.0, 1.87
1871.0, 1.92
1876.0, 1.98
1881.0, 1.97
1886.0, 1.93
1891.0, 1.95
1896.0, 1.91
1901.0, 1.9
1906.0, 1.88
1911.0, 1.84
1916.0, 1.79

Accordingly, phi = 1.01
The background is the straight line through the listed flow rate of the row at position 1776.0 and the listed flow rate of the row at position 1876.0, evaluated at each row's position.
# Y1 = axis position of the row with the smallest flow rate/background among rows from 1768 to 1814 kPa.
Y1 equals 1811.0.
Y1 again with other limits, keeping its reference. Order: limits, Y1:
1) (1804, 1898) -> 1831.0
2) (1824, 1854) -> 1831.0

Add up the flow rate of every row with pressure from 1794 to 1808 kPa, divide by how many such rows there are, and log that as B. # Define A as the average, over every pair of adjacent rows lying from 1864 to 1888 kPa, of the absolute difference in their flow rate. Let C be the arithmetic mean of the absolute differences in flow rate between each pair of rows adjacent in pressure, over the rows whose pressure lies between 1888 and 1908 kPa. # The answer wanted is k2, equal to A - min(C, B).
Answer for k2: 0.017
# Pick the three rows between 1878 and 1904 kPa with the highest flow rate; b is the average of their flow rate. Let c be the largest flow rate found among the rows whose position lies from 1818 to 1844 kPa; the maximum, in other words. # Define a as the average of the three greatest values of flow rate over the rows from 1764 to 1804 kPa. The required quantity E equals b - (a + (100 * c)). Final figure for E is -184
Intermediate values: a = 1.73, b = 1.95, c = 1.84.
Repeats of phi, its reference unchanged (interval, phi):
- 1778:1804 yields 0.96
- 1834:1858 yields 1.00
